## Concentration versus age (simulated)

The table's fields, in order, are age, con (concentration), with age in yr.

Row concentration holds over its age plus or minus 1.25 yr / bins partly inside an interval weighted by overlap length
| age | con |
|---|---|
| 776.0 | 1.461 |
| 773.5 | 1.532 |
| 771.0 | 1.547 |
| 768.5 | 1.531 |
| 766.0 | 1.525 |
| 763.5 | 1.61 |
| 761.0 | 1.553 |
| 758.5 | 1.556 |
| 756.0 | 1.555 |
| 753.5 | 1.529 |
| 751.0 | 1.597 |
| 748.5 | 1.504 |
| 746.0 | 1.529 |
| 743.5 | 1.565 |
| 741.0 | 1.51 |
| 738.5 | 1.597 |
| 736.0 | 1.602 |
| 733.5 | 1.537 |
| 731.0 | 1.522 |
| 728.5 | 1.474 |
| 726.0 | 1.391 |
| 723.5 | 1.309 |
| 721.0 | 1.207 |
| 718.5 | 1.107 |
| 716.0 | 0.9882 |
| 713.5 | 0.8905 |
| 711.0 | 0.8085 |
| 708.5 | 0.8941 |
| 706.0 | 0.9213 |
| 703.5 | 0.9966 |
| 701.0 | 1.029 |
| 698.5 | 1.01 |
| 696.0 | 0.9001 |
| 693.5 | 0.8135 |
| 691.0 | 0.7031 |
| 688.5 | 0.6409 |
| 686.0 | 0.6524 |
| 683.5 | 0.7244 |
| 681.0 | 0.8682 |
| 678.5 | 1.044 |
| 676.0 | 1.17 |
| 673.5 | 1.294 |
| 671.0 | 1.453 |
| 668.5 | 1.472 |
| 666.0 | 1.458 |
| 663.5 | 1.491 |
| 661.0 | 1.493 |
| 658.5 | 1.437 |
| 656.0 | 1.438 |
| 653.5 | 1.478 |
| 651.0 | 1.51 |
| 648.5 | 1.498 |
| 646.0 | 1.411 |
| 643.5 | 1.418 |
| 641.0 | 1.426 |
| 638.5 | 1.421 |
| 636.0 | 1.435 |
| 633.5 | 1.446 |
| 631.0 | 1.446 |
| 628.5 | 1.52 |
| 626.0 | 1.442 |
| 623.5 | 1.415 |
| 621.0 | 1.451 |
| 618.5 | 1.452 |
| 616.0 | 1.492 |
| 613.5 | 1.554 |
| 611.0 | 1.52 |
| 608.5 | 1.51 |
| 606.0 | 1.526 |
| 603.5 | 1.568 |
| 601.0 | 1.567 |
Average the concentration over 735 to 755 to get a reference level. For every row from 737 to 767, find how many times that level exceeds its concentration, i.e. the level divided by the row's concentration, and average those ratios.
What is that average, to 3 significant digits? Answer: 1.00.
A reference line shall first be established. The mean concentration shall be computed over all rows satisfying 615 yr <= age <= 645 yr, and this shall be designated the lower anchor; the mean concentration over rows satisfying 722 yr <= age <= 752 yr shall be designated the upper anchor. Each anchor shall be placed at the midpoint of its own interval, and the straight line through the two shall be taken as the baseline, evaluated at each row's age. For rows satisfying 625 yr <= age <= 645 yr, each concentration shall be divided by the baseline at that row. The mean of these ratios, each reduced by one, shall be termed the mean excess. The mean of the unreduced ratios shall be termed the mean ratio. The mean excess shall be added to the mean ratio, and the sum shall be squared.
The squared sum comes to 1.0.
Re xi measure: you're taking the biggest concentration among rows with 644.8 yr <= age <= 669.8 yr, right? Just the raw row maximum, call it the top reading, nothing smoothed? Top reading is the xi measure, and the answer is 1.51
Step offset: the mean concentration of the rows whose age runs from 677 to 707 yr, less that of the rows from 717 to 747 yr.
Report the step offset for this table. -0.6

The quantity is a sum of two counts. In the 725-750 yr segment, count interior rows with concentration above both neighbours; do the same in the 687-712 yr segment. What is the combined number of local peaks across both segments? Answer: 3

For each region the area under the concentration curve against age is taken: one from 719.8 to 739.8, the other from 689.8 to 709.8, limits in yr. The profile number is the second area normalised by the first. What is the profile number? 0.62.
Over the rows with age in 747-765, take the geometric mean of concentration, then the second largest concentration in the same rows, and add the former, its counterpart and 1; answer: 4.2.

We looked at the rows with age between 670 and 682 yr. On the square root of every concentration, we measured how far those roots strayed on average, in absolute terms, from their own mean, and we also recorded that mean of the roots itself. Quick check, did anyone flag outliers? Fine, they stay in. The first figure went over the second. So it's 0.07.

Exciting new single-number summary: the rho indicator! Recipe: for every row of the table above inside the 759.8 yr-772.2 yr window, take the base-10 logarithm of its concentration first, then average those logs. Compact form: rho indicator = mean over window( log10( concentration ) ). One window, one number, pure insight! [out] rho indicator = 0.19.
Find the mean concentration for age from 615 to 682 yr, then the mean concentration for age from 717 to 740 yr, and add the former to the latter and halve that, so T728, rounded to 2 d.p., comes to 1.41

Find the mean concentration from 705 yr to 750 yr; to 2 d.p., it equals 1.30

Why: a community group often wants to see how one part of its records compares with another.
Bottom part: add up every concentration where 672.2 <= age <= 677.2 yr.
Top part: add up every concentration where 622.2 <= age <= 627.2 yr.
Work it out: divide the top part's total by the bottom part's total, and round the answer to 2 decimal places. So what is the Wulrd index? 1.16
